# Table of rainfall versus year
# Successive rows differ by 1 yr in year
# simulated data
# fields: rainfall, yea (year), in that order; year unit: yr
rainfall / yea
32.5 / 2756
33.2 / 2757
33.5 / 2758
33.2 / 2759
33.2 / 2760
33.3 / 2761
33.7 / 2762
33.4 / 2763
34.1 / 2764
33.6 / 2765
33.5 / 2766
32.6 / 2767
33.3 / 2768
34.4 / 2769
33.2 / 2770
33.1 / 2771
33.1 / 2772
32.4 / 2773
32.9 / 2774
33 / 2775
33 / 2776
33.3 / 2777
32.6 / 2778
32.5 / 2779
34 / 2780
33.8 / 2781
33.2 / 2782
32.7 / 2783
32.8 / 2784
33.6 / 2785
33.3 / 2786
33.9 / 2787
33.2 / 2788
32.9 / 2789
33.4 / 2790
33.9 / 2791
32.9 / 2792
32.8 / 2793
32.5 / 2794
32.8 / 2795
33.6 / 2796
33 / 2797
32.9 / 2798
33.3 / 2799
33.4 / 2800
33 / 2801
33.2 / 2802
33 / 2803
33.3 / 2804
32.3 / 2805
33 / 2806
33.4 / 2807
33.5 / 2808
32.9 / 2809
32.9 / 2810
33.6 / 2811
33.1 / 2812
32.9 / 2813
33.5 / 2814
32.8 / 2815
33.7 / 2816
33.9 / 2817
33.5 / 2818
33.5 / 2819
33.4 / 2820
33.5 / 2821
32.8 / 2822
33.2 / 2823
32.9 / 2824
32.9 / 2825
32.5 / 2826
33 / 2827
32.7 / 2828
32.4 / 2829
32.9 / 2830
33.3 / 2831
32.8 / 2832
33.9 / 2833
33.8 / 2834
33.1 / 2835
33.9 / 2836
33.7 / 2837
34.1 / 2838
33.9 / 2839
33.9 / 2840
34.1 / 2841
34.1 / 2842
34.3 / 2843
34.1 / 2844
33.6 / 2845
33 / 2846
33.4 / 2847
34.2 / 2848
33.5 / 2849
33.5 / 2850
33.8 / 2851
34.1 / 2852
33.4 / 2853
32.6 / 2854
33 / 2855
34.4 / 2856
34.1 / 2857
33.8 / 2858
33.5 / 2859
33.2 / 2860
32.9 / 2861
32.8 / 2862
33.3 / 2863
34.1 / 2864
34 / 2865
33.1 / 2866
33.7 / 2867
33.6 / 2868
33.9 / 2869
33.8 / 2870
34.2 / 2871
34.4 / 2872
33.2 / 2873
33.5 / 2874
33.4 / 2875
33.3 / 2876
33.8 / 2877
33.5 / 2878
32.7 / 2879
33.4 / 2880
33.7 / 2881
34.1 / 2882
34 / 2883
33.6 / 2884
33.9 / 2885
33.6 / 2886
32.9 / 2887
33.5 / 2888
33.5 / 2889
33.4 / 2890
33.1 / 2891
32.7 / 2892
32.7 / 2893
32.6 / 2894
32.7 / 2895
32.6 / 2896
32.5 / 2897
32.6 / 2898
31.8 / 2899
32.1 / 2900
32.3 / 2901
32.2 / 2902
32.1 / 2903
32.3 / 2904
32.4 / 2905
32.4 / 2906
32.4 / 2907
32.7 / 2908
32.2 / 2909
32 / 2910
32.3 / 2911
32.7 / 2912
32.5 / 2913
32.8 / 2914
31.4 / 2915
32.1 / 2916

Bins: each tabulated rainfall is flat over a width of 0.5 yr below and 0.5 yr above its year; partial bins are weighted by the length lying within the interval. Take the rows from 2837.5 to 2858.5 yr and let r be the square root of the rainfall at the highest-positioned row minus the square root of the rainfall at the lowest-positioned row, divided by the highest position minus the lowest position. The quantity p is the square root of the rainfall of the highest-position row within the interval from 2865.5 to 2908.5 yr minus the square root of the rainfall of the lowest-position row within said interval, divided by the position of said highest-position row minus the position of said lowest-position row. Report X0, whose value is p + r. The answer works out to -0.002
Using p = -0.0008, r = -0.0013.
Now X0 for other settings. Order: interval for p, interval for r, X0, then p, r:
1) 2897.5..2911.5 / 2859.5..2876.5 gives -0.001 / -0.0020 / 0.0005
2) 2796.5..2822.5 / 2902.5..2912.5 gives 0.005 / -0.0007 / 0.0059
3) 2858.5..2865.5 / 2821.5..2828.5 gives 0.006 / 0.0072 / -0.0015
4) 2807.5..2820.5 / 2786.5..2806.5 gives -0.005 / -0.0007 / -0.0041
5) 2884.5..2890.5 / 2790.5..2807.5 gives -0.011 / -0.0086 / -0.0027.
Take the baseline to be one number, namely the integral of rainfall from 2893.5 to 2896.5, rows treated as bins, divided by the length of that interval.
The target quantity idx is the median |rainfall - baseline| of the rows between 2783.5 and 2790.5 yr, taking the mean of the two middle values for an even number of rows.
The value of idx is 0.7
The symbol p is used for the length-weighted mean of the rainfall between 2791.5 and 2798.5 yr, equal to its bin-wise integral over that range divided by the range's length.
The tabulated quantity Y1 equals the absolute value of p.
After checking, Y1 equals 32.9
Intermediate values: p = 32.9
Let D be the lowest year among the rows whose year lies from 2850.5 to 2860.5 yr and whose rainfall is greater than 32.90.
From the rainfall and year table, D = 2851 yr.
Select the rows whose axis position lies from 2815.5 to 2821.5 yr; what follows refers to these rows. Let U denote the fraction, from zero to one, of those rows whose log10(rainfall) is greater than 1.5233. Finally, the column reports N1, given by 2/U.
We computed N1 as 2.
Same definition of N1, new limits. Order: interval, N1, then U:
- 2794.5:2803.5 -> 9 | 0.2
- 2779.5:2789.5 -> 5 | 0.4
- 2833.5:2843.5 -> 2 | 0.9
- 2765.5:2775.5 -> 10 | 0.2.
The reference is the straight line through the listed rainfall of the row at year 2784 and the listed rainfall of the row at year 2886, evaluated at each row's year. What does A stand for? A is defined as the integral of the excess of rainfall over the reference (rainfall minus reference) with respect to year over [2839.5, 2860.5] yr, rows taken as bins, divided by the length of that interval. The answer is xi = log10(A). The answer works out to -0.42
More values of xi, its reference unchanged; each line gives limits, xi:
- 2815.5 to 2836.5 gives -1.05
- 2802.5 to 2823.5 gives -0.71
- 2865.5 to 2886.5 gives -0.93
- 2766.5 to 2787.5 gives -0.37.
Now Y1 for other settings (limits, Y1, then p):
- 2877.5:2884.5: 33.6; 33.6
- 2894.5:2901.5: 32.4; 32.4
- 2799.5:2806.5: 33.0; 33.0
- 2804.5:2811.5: 33.1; 33.1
